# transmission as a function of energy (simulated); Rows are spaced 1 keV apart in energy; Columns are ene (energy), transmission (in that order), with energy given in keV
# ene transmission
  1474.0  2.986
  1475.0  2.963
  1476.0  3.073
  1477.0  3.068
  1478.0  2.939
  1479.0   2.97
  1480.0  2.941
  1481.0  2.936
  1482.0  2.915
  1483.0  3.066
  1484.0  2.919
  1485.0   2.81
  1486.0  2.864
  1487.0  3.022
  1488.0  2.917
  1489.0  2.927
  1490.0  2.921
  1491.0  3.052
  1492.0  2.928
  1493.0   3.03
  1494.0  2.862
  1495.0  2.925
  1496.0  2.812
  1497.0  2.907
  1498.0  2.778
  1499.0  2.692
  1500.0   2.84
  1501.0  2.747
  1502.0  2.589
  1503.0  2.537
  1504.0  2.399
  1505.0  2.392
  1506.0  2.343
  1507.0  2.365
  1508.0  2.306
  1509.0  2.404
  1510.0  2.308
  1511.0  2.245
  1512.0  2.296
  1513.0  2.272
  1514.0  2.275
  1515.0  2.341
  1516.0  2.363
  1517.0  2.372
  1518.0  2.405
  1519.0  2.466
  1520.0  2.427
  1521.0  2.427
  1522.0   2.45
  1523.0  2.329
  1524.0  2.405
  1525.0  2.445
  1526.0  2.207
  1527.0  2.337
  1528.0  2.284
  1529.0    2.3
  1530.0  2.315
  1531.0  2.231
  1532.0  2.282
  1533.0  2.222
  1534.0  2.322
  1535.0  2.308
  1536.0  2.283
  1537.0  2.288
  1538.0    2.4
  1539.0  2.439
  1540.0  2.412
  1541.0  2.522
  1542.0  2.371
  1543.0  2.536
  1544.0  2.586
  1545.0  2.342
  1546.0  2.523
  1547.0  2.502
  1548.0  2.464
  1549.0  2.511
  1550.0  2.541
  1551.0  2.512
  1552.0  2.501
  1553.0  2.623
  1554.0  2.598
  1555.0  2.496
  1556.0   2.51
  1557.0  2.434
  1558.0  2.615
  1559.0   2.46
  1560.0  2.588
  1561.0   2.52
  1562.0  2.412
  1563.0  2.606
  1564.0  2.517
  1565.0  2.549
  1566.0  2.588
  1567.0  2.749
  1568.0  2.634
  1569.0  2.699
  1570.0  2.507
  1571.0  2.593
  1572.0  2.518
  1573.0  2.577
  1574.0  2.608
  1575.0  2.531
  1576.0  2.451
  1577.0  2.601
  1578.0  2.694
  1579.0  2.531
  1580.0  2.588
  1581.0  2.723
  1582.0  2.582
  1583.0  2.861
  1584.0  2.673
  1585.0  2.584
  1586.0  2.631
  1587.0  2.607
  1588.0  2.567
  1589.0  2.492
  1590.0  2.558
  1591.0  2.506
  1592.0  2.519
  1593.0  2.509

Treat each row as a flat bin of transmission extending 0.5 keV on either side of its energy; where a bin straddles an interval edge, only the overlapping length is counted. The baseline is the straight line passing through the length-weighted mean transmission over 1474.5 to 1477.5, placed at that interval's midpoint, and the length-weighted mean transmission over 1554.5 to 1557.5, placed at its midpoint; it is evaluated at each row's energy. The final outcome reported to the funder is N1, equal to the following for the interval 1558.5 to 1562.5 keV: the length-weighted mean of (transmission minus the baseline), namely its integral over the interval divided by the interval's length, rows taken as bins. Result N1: 0.0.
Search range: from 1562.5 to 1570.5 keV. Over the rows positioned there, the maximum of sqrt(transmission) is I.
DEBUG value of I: 1.66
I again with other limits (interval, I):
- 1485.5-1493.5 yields 1.75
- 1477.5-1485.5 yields 1.75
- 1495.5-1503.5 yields 1.70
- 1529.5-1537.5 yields 1.52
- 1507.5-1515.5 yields 1.55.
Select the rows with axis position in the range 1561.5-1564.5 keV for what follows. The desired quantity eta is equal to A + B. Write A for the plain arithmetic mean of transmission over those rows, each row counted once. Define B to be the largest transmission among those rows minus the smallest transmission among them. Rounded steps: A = 2.51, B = 0.19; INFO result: 2.71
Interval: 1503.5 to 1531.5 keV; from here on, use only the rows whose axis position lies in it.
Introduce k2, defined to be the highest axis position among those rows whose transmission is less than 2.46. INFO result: 1531.0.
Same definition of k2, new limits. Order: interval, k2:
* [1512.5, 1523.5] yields 1523.0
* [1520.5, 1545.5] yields 1545.0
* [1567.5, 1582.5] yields 1576.0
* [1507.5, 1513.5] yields 1513.0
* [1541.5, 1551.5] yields 1545.0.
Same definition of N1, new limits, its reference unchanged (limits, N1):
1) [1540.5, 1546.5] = -0.1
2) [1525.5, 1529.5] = -0.4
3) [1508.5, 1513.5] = -0.5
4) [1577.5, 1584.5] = 0.4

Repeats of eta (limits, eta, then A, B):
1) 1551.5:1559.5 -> 2.72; 2.53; 0.19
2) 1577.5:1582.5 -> 2.82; 2.62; 0.19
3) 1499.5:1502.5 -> 2.98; 2.73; 0.25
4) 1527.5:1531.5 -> 2.37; 2.28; 0.08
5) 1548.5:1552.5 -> 2.56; 2.52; 0.04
